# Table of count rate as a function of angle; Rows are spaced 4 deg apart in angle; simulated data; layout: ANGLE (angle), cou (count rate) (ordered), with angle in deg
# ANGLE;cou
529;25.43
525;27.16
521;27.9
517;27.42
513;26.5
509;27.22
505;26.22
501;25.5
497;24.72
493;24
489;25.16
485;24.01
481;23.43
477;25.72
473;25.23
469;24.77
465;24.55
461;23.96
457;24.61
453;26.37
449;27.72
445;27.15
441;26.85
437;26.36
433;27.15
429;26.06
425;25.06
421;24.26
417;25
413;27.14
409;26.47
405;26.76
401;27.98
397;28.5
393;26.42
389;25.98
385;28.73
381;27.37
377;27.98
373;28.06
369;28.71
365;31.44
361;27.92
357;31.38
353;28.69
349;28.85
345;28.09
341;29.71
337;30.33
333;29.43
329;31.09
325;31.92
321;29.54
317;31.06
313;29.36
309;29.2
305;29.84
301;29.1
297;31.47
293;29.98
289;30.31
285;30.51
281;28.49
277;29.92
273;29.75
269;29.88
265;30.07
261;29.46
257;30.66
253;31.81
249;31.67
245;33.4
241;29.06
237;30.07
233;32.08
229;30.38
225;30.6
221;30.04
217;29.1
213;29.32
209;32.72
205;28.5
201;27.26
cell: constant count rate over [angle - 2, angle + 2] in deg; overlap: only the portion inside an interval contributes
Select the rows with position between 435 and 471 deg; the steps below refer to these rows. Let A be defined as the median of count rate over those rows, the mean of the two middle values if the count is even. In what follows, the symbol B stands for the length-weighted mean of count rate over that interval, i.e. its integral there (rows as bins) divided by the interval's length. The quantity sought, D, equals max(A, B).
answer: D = 26.4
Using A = 26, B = 26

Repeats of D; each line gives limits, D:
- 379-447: 26.8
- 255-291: 29.9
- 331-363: 29.3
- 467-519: 25.4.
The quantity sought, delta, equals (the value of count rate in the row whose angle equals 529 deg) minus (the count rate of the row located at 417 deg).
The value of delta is 0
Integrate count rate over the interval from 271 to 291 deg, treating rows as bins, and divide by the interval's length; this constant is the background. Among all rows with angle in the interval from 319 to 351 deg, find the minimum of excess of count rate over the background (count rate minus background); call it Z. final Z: -2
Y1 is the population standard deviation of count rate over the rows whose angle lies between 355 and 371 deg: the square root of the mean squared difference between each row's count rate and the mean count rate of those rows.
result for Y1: 1.6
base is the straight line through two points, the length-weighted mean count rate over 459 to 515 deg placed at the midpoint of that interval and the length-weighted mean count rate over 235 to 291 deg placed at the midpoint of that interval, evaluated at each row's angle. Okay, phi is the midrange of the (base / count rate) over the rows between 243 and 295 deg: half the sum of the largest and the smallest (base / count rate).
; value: 0.99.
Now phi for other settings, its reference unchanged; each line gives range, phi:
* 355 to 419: 0.98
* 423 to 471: 1.00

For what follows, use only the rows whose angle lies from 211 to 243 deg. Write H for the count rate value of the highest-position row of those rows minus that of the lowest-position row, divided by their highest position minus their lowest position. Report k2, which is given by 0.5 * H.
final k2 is -0.005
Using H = -0.01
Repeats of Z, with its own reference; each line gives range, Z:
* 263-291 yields -1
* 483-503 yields -6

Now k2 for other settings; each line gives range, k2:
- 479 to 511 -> 0.068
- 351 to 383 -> -0.024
